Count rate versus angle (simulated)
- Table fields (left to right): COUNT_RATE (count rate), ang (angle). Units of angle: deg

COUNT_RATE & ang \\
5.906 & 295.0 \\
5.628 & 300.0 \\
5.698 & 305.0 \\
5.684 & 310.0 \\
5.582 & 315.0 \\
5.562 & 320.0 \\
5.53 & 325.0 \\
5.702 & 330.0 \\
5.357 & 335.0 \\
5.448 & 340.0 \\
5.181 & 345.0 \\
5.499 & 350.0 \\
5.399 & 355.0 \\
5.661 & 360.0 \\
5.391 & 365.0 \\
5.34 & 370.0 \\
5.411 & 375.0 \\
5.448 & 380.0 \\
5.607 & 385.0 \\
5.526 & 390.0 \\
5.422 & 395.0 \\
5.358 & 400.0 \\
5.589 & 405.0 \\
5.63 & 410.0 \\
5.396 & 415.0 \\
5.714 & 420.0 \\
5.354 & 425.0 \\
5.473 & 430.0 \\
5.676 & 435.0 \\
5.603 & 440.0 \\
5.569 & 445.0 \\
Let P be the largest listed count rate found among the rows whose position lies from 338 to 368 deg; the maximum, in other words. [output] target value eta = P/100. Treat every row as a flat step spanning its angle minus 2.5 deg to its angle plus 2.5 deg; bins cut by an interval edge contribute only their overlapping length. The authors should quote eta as 0.0566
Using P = 5.661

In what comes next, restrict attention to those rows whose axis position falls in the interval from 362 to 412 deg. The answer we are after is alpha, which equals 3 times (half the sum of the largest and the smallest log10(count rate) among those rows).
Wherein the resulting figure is 2.22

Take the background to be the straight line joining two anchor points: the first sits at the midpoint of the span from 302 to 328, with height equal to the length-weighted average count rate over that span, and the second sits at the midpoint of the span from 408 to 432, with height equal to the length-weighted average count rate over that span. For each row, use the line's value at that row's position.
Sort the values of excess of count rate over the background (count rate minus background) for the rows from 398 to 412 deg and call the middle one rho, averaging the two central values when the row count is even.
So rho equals 0.06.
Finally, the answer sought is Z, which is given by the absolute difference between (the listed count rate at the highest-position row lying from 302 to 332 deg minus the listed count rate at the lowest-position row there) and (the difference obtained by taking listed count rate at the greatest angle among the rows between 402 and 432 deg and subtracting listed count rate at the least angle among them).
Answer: 0.120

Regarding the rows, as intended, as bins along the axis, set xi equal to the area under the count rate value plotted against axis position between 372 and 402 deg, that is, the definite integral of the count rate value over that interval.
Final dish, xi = 164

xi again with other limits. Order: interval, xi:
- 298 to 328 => 168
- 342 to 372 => 162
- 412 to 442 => 166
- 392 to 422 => 165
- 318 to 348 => 164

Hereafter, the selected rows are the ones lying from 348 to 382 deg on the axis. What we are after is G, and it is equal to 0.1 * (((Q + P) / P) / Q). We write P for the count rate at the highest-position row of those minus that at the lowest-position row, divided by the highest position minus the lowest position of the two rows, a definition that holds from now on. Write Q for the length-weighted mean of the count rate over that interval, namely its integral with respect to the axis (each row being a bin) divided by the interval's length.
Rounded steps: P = -0.002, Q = 5.449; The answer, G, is -59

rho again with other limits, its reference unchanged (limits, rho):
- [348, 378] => -0.16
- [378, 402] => -0.10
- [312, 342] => -0.06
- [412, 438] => -0.03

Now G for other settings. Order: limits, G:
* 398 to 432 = 26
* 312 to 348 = -7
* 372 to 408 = 17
